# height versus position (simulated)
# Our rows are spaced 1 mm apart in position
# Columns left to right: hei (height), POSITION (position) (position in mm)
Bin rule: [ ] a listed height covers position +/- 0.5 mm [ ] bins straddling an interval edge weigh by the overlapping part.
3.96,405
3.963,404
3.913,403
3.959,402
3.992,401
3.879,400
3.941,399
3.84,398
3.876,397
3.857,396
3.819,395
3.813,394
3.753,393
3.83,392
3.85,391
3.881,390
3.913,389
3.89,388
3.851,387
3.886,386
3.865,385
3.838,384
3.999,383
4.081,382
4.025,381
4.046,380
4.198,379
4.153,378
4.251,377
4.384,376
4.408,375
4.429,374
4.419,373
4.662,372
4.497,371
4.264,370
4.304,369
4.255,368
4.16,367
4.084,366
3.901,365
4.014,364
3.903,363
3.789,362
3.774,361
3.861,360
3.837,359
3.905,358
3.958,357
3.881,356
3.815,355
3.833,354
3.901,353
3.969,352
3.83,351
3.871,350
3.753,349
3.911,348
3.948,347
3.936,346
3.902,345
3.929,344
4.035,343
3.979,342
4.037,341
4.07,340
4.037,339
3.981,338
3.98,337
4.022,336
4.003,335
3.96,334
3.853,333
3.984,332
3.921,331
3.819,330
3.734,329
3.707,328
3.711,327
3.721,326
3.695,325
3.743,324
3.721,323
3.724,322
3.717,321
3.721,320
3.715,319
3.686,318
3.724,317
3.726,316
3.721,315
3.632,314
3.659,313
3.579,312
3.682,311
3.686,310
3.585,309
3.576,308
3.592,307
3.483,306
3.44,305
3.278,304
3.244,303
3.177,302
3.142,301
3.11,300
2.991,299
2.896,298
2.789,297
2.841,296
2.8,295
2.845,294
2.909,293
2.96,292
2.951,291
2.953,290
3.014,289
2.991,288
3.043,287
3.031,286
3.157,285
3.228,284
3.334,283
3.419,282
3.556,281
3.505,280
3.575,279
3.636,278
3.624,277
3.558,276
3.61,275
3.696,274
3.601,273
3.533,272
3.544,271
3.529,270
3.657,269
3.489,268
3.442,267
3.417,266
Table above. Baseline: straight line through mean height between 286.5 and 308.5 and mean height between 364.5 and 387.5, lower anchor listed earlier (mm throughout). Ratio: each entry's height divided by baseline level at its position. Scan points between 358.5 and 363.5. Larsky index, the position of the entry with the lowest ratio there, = 361 mm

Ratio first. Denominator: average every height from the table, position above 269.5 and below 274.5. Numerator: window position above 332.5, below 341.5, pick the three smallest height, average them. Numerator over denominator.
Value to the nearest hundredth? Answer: 1.10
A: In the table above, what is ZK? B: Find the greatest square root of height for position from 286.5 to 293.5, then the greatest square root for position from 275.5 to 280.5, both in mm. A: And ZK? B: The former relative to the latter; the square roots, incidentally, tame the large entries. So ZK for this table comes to 0.91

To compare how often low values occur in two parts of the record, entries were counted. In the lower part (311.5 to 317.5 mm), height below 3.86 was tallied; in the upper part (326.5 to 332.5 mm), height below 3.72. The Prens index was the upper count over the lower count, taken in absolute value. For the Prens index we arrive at 0.33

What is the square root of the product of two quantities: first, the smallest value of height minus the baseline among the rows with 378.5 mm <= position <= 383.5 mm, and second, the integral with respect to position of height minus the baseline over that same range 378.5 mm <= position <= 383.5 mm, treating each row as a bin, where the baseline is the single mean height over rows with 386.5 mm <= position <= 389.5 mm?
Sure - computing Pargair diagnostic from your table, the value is 0.3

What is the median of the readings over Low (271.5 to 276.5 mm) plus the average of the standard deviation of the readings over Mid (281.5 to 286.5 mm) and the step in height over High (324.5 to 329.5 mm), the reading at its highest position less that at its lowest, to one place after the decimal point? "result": 3.7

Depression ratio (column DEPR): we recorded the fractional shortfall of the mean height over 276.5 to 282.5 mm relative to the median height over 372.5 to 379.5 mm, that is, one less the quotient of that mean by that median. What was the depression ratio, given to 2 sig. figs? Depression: 0.19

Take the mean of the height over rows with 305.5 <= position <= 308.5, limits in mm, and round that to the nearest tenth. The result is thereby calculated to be 3.6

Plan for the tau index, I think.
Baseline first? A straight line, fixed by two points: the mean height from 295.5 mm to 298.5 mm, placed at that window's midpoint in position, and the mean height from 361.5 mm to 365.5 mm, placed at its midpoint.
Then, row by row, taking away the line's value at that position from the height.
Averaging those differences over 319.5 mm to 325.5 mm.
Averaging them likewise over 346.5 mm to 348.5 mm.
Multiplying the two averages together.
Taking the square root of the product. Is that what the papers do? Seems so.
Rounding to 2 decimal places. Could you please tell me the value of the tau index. 0.37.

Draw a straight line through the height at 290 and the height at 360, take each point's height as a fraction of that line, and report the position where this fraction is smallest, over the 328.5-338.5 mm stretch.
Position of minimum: 329 mm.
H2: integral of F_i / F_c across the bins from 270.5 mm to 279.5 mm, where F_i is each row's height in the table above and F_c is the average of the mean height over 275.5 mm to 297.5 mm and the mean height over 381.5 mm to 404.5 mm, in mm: 9.2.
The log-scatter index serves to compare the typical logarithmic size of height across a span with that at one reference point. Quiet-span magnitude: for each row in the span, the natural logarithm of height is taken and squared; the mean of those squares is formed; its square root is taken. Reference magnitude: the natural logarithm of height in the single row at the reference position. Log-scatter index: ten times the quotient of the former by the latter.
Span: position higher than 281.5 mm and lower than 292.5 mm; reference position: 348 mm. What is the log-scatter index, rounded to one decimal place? 8.3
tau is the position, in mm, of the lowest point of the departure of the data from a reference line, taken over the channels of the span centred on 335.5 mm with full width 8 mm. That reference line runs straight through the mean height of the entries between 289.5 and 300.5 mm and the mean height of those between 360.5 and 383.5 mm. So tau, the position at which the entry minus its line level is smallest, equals 333 mm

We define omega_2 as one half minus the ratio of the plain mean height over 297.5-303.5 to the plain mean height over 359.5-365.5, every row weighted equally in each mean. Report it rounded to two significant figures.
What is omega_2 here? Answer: -0.30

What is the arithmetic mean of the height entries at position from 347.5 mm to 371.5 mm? 3.97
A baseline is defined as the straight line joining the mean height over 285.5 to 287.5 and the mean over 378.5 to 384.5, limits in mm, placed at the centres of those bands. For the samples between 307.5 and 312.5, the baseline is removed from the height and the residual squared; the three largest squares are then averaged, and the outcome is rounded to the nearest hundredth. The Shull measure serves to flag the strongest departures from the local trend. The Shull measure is 0.14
